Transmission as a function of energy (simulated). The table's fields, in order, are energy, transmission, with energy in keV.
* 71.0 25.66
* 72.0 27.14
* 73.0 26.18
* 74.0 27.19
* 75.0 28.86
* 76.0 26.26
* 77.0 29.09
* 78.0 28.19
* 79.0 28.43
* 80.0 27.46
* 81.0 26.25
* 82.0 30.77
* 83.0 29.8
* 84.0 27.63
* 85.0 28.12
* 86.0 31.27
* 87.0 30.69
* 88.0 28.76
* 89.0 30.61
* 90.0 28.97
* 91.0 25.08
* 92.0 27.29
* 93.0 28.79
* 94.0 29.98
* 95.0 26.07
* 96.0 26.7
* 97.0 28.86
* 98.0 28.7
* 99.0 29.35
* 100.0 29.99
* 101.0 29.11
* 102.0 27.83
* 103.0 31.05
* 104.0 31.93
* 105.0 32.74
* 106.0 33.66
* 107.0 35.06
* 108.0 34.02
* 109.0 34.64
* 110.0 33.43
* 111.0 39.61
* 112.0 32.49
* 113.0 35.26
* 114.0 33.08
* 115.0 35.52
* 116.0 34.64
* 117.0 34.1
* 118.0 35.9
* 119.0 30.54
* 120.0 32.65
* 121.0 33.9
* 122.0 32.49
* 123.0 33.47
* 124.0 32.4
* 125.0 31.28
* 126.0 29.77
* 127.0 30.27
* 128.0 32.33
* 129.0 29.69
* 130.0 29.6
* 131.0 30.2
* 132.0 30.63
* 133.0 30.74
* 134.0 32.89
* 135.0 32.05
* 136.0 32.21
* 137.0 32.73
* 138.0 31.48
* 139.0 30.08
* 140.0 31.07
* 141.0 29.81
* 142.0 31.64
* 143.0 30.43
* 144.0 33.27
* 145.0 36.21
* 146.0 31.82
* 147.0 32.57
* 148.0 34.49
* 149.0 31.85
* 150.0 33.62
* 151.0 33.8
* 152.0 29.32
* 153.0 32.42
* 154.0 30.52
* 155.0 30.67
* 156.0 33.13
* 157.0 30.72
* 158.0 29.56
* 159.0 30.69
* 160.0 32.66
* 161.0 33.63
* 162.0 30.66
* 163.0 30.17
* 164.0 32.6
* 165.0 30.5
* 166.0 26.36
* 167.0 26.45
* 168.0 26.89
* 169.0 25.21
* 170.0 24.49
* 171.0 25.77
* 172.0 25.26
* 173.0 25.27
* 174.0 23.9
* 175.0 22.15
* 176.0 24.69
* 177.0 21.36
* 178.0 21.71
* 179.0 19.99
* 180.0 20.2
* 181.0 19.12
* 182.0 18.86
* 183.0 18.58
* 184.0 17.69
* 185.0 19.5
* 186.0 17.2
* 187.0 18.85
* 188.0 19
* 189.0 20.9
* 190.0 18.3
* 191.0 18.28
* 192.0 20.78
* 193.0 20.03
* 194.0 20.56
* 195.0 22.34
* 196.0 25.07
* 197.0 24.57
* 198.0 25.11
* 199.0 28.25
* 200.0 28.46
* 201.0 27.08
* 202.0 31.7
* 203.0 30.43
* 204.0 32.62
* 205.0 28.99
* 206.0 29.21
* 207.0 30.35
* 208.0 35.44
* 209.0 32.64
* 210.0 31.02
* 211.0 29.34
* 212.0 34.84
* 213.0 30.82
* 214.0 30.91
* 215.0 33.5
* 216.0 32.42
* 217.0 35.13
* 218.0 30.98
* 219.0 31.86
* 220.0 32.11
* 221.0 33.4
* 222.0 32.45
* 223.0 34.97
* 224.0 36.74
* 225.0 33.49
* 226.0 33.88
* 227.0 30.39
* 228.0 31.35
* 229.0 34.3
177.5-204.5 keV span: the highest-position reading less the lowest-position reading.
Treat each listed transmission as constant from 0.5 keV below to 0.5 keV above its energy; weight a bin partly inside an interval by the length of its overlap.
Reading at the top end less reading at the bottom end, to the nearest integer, 11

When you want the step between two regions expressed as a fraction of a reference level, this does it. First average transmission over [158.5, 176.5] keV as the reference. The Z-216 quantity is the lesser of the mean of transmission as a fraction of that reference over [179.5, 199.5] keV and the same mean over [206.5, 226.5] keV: 0.75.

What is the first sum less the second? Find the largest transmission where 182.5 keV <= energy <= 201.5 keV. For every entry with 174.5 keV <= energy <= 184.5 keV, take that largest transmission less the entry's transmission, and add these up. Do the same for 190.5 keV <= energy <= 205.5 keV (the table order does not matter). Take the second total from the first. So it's 38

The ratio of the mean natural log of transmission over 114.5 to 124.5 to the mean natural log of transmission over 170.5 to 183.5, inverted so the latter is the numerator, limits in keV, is 0.88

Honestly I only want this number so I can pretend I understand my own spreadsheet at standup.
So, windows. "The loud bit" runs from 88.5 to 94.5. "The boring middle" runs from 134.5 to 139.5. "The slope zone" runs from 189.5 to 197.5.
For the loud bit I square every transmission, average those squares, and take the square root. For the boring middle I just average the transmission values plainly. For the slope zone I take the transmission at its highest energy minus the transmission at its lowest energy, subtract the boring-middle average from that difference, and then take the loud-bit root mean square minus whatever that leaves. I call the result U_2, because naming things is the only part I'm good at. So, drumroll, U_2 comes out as 54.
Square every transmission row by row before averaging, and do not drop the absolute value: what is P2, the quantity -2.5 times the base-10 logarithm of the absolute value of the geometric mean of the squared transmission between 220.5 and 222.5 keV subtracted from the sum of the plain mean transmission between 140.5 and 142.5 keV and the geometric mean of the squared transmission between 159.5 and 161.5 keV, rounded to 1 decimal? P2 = -4.1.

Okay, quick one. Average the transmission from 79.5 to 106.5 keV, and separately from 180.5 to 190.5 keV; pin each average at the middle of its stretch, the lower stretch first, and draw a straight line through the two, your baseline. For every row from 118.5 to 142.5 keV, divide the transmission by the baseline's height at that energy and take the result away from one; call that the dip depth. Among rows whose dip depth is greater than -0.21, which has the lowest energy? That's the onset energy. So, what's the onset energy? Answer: 119.0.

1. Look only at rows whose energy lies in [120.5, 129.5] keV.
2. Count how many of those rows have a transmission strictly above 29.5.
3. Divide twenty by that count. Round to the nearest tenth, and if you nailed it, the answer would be 2.2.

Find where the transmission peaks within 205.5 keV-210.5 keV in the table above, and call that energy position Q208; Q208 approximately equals 208.0 keV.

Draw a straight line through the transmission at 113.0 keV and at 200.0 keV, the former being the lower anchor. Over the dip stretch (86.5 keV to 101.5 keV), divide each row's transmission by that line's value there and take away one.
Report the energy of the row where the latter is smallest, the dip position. 91.0 keV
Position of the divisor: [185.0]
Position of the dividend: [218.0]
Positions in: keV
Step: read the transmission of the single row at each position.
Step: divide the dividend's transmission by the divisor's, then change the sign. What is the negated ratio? -1.59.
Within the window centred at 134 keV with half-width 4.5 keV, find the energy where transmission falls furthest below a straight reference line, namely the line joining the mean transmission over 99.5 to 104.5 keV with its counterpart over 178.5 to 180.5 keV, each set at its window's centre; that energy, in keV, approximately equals 130.0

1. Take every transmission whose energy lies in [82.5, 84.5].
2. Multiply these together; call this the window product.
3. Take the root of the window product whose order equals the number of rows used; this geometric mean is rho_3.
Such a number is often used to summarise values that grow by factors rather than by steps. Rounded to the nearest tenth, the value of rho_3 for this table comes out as 28.7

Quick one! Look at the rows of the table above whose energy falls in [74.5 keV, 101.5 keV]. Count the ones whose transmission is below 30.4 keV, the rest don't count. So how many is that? 23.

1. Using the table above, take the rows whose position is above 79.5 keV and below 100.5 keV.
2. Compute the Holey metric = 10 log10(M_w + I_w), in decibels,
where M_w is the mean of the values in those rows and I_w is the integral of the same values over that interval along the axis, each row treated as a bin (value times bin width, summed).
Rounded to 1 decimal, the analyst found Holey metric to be 28.0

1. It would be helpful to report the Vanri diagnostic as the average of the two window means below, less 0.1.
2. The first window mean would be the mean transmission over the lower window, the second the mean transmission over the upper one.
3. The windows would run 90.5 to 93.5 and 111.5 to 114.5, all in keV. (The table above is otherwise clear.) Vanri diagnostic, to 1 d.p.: 30.2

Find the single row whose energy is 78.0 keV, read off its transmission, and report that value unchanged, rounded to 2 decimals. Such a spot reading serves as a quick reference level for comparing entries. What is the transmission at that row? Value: 28.19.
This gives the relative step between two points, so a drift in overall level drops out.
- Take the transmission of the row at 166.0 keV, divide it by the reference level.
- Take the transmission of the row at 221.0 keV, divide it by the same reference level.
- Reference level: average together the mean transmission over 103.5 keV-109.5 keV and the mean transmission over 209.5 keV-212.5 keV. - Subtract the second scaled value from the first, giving -0.22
